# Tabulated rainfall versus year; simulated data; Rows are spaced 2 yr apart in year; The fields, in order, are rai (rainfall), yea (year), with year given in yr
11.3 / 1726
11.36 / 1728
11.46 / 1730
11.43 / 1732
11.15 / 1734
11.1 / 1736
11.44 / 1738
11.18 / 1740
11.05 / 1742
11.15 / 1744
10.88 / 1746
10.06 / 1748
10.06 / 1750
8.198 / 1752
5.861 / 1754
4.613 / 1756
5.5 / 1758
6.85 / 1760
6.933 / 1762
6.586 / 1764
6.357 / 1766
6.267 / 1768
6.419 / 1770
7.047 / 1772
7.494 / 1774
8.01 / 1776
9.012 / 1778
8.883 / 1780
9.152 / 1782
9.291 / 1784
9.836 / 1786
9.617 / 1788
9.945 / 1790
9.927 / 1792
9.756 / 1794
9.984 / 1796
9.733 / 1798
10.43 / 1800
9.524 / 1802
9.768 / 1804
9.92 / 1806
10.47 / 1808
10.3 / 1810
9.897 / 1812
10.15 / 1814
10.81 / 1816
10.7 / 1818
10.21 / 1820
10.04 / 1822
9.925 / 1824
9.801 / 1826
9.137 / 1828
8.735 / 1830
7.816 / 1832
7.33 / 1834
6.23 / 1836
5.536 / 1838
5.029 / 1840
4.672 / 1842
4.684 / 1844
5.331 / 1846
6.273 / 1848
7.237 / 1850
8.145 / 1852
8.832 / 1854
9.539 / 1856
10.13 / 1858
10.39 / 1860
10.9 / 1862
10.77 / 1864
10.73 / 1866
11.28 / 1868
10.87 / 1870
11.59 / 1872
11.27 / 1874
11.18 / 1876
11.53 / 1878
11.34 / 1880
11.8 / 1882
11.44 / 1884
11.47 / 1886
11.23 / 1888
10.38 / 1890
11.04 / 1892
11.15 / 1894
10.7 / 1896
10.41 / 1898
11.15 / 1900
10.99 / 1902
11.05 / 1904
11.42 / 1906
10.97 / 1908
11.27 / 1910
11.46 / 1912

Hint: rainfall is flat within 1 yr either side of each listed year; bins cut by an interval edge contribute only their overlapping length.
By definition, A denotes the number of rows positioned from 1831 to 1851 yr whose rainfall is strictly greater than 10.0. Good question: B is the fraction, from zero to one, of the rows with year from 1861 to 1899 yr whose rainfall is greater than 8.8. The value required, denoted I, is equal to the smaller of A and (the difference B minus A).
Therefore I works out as 0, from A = 0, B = 1.0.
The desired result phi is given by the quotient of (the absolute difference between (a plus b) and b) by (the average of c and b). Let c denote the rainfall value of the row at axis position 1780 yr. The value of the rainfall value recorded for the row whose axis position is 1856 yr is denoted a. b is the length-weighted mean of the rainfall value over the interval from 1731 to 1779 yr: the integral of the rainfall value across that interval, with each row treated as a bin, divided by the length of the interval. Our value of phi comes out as 1.096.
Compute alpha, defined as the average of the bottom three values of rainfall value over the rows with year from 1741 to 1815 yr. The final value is 5.3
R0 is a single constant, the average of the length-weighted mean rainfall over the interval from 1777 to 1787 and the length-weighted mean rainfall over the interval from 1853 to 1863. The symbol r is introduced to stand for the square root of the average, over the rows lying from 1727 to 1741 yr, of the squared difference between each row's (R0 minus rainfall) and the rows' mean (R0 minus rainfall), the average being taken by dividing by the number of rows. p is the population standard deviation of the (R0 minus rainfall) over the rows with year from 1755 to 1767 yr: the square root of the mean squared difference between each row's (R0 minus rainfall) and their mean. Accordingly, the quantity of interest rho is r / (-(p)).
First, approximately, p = 0.8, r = 0.1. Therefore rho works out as -0.17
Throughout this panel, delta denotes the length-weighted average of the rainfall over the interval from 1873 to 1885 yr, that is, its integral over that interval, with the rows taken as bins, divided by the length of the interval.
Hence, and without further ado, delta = 11.4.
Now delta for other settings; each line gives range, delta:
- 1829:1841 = 6.8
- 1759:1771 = 6.6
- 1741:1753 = 10.2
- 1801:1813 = 10.0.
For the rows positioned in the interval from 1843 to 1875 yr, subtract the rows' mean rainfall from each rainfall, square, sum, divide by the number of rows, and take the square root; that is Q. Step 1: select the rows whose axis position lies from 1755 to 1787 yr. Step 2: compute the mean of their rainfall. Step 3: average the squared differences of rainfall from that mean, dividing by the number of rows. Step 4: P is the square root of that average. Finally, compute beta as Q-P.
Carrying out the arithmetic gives 0.7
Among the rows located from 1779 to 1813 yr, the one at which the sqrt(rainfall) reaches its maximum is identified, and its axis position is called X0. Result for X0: 1808 yr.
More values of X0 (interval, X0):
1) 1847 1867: 1862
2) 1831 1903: 1882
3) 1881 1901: 1882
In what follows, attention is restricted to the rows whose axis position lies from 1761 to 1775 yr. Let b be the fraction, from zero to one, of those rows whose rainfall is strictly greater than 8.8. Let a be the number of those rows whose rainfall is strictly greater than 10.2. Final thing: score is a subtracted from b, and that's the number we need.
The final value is 0.0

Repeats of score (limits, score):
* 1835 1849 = 0.0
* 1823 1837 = 0.4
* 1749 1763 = 0.1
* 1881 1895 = -6.0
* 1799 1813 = -2.0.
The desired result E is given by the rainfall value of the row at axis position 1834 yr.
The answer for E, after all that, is 7.33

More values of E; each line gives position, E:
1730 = 11.46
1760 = 6.85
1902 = 10.99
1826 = 9.801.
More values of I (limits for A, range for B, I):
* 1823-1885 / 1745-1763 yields -14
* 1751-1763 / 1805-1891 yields 0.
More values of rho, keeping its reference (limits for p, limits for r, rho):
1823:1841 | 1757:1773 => -0.27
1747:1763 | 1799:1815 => -0.17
